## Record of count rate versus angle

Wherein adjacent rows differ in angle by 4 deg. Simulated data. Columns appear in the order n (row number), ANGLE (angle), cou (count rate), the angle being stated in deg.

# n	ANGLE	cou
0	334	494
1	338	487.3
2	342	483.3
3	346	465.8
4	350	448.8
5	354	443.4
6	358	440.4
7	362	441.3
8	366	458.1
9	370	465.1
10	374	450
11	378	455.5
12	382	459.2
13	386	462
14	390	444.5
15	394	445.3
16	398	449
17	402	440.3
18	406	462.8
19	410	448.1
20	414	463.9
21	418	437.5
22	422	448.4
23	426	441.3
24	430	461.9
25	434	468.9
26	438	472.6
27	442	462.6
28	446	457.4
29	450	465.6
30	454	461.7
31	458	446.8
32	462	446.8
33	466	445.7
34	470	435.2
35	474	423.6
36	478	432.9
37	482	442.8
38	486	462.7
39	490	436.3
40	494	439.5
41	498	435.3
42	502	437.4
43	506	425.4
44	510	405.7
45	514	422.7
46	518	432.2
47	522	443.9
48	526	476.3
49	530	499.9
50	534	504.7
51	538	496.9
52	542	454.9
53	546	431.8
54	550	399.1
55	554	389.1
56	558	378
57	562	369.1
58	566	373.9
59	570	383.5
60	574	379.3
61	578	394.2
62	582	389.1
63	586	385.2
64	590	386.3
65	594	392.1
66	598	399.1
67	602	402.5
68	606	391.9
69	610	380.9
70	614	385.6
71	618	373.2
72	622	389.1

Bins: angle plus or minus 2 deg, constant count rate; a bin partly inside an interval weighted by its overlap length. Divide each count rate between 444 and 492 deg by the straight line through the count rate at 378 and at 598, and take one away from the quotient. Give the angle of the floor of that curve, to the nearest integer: 474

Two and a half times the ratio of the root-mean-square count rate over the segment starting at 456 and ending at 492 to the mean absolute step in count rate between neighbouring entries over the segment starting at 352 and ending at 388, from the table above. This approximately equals 161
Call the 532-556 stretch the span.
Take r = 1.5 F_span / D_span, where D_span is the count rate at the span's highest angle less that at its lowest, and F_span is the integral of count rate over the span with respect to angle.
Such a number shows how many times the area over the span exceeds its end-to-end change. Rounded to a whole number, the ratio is -139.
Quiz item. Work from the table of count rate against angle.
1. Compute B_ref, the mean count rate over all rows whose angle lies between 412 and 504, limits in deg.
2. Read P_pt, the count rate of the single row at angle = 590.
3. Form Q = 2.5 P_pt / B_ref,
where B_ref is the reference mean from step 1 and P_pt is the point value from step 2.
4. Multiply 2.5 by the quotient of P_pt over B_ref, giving 2.15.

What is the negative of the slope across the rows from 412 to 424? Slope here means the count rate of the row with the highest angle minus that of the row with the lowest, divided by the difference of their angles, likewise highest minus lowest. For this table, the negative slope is 1.9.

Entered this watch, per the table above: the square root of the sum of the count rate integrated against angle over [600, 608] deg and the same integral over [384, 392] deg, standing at 82.5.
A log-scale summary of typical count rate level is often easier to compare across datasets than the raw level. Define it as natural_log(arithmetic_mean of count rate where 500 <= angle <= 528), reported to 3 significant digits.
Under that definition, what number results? 6.07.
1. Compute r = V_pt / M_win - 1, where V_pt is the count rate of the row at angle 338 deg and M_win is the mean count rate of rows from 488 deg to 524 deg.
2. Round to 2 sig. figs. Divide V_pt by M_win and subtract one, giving 0.13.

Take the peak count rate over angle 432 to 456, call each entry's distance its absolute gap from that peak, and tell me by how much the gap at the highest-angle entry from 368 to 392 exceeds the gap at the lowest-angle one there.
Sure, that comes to 21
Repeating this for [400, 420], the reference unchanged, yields 3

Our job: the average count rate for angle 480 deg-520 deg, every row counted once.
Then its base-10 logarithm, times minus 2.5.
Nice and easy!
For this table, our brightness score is -6.59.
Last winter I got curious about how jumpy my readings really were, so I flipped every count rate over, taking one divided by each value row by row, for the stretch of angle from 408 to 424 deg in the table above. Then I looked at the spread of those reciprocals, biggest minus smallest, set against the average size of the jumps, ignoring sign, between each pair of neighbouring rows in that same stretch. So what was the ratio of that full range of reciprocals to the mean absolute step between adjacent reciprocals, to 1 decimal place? 1.5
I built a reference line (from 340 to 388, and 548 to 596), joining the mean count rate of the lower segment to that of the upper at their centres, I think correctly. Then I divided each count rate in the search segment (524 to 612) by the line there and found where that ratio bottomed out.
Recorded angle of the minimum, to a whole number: 562 deg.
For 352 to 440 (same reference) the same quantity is 358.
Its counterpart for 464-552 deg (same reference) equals 510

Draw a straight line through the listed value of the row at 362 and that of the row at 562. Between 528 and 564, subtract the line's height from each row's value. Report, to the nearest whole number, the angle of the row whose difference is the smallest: 562 deg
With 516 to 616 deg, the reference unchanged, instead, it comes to 562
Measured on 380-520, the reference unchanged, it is 390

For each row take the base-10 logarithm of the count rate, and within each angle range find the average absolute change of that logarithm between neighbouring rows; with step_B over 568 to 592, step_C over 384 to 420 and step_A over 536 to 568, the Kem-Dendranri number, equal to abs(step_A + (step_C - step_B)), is 0.026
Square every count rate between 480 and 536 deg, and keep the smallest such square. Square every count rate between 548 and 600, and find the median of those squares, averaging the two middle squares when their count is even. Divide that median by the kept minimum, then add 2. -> 2.91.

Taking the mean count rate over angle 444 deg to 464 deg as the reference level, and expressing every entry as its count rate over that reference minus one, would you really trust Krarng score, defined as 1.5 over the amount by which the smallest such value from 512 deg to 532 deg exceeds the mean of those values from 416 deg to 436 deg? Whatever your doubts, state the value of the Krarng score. -24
